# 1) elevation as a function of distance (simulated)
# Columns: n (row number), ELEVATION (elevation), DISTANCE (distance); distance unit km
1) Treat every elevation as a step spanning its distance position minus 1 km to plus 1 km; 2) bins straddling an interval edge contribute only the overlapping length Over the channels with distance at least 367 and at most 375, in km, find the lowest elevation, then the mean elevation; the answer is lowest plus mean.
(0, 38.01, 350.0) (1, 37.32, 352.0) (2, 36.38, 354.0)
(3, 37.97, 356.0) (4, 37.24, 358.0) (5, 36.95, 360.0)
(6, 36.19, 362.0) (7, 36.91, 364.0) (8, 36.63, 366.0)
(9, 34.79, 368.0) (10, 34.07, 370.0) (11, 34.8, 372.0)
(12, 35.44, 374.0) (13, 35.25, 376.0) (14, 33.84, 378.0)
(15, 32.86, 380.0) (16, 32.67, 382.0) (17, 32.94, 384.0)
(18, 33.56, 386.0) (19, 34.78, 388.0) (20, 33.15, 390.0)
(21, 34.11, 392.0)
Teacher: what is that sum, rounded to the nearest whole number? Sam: 69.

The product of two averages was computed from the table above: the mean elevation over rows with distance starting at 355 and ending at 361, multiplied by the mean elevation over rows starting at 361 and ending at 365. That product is 1366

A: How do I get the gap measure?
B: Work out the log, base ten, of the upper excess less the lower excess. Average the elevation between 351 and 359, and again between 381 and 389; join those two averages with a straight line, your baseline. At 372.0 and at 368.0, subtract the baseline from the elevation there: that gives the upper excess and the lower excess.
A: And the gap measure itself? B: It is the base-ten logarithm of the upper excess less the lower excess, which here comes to -0.3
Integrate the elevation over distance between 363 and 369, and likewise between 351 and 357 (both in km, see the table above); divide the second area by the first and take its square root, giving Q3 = 1.02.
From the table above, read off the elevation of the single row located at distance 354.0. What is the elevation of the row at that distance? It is 36.38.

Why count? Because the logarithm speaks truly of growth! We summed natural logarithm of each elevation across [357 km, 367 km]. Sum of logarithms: 18.0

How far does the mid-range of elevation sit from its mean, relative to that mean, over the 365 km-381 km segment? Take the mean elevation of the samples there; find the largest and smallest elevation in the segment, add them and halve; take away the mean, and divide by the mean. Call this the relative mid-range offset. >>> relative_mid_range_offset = 0.001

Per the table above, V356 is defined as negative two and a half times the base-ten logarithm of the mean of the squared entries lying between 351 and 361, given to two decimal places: -7.85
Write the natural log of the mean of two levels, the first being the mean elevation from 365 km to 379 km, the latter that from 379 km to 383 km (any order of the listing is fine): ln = 3.52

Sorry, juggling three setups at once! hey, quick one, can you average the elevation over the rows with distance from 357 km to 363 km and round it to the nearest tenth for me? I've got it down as 36.8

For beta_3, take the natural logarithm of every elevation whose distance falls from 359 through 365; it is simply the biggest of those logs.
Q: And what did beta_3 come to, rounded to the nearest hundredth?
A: 3.61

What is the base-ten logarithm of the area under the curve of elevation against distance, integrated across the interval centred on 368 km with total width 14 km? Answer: 2.7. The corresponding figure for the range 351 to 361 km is 2.6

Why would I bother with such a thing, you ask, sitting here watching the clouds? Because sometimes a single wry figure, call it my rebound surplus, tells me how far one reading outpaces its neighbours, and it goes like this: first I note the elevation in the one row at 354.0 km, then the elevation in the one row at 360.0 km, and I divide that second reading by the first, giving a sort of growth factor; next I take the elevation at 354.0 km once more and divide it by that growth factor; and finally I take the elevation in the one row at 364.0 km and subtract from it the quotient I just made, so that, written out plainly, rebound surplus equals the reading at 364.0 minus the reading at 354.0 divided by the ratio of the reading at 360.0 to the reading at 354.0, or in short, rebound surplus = 1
